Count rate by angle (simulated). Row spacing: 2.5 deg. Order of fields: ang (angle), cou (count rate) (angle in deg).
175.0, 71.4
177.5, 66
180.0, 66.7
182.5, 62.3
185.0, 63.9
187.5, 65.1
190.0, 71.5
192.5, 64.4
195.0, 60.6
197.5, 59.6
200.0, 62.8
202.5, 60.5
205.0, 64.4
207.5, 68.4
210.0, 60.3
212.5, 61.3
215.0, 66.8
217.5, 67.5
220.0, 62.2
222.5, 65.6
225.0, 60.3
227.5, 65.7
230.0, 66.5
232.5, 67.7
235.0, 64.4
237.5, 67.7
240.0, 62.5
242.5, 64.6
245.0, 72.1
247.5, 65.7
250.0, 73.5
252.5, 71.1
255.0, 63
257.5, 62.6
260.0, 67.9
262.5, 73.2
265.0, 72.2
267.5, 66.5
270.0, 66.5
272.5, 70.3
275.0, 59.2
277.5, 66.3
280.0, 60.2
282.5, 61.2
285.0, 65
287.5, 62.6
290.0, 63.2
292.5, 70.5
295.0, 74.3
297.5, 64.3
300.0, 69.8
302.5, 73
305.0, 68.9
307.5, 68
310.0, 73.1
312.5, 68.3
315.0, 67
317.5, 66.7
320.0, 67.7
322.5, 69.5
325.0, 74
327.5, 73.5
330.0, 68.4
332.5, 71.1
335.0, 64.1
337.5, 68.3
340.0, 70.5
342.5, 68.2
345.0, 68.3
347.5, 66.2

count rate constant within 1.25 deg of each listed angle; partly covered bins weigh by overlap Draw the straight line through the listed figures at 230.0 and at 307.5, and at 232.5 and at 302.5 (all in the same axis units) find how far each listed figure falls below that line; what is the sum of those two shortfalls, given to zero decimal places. -6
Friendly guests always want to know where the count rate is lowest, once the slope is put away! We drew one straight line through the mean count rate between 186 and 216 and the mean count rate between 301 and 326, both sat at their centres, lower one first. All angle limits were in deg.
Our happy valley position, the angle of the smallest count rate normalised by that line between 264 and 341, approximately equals 275.0 deg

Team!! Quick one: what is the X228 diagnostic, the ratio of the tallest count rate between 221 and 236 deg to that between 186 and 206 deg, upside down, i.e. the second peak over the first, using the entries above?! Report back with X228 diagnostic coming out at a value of 1.06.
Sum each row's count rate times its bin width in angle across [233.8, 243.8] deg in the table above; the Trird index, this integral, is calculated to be 648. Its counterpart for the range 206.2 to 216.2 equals 642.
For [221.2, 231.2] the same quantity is 645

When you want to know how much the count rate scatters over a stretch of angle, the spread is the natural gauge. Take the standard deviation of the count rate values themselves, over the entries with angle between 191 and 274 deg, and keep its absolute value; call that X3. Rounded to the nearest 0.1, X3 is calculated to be 3.9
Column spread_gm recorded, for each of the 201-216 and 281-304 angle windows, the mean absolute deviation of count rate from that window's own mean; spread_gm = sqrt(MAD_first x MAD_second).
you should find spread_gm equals 3.5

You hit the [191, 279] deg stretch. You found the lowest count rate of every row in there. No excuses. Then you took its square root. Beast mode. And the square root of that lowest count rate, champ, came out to 7.69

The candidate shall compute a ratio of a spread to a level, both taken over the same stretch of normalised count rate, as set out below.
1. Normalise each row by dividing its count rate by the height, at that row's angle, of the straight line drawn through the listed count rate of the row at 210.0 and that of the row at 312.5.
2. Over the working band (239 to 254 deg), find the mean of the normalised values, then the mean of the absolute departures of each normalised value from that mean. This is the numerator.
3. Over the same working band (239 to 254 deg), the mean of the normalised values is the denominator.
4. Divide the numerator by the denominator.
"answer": 0.0548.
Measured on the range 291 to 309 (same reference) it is 0.0374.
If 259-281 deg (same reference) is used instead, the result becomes 0.0581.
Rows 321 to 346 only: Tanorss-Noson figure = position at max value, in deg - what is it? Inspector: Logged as 325.0 deg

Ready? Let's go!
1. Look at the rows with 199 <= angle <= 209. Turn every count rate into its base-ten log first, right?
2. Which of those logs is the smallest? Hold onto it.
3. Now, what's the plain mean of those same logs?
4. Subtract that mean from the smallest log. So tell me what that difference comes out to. -0.024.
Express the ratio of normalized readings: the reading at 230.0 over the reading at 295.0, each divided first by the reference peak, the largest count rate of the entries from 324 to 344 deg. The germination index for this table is 0.90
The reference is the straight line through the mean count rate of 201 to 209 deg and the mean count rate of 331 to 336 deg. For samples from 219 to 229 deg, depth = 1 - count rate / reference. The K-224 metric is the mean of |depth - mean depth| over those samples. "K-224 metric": 0.0334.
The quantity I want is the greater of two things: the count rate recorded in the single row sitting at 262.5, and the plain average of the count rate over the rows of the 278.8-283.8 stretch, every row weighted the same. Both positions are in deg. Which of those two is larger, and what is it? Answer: 73.2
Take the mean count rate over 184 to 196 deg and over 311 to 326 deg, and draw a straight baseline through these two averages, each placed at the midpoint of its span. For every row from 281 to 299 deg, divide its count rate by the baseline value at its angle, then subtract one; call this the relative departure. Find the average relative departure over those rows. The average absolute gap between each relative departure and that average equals 0.054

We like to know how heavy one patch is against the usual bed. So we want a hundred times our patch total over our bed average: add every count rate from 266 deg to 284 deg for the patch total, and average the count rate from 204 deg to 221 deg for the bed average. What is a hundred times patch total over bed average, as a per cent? 699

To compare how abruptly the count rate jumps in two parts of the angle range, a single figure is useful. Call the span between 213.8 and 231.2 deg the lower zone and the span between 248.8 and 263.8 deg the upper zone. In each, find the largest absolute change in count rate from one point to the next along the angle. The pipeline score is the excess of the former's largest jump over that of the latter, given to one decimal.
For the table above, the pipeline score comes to -2.7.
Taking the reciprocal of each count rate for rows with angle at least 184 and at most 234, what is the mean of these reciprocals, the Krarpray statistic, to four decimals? 0.0156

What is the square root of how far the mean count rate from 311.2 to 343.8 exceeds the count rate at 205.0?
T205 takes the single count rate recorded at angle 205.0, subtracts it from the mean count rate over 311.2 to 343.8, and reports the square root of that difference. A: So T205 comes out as 2.2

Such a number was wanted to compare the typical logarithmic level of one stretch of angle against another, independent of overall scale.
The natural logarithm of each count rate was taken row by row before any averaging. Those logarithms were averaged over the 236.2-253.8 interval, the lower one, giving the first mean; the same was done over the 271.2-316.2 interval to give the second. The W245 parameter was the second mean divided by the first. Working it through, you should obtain 1.00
